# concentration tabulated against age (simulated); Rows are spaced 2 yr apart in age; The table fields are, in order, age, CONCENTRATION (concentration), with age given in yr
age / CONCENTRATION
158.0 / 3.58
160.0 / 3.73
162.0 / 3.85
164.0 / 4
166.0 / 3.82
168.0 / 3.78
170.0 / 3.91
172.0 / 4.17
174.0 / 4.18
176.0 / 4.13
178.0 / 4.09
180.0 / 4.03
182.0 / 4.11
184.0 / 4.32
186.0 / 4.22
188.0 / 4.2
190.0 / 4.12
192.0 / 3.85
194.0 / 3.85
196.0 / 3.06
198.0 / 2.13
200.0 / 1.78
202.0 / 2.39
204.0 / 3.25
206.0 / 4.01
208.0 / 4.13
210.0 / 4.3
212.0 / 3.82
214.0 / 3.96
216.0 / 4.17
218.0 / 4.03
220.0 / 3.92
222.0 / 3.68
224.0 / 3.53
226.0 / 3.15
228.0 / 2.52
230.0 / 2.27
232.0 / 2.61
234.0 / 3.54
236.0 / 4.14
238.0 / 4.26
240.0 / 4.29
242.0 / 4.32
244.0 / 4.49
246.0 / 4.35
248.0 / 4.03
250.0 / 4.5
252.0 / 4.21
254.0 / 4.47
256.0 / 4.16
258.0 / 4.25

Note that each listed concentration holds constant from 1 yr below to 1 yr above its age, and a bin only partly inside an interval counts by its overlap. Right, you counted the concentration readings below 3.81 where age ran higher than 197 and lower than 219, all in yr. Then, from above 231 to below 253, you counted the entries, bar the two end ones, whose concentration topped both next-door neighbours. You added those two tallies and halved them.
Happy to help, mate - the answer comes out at 3.0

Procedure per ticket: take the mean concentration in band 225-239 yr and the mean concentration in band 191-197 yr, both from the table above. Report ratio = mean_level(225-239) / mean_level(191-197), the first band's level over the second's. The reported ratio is 0.90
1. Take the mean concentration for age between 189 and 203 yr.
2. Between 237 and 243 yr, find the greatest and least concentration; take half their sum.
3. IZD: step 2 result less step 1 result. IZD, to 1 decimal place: 1.3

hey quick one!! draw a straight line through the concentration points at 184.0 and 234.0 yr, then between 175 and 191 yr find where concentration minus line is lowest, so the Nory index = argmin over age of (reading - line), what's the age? 180.0 yr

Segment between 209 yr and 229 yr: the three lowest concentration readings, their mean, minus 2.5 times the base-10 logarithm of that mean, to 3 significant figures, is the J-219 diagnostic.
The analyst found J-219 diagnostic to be -1.22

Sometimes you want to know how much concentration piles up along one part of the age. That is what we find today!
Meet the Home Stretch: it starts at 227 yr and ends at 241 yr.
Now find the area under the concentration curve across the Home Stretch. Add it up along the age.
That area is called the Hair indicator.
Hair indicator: 47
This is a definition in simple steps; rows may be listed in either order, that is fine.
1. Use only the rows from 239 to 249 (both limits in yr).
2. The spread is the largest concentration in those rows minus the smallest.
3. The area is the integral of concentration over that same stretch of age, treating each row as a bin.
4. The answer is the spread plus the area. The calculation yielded 43.4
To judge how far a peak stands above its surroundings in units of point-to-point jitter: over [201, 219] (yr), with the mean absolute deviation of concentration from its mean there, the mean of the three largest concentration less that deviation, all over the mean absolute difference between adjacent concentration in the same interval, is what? 10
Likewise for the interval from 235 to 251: 24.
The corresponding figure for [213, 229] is 14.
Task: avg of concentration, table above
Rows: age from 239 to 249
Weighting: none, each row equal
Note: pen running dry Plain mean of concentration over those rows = 4.30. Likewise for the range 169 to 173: 4.04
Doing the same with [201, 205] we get 2.82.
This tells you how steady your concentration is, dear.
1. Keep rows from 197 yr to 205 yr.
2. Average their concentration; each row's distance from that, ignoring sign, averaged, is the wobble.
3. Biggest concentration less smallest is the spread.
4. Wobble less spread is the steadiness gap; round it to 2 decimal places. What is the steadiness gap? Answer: -1.04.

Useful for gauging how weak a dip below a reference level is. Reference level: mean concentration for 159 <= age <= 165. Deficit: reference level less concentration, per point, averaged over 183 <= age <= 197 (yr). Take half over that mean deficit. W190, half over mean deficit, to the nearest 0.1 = -5.8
